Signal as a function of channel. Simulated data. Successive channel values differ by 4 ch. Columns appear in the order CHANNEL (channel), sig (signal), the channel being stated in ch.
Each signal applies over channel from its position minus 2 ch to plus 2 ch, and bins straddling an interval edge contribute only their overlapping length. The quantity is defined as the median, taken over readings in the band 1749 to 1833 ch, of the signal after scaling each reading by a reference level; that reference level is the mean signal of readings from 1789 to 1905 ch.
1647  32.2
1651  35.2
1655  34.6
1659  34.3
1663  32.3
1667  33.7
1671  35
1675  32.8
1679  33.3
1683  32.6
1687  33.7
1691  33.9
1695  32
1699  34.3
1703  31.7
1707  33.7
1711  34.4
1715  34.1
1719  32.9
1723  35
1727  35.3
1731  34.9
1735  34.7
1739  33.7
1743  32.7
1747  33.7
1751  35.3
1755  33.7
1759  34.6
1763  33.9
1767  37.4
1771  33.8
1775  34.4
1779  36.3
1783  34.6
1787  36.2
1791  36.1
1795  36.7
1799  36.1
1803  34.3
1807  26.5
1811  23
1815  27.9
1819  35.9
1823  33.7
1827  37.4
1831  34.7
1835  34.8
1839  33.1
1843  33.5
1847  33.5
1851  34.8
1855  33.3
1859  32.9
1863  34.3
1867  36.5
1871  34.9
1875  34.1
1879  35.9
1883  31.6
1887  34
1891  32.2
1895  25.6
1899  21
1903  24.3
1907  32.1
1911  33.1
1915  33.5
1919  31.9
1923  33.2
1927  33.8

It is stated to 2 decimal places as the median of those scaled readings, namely 1.06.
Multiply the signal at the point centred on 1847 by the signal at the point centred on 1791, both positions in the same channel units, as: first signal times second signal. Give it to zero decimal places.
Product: 1209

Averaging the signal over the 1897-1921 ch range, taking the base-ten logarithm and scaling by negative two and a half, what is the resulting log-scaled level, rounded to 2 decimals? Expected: -3.67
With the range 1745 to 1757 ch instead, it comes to -3.84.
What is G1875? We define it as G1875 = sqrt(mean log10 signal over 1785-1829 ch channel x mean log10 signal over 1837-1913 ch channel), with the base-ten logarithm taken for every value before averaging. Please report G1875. 1.51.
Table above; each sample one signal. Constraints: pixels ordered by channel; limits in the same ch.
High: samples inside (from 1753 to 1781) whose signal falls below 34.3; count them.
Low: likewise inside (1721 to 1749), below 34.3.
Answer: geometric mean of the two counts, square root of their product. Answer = 3.00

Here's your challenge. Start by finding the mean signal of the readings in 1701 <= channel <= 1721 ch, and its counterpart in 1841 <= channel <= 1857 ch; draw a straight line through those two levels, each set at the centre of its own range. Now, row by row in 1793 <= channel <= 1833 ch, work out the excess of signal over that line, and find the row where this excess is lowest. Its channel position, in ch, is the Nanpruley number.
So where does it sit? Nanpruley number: 1811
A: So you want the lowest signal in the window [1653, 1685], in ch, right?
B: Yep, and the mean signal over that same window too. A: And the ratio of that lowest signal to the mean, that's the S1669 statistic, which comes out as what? 0.96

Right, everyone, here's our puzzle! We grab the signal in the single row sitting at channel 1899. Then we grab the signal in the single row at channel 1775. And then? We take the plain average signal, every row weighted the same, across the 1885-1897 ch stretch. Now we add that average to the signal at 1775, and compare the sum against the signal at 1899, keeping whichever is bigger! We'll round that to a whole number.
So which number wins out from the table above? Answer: 65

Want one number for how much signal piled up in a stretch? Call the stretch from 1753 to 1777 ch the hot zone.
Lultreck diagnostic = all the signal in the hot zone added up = 208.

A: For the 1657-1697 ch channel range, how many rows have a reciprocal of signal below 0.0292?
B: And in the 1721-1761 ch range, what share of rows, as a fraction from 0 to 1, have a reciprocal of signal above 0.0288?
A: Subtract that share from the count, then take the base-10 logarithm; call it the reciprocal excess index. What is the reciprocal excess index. 0.1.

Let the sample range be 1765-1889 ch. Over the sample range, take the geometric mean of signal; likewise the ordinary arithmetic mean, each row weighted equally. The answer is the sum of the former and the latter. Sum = 67.7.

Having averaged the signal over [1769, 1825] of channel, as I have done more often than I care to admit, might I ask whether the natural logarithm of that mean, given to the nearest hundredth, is 3.50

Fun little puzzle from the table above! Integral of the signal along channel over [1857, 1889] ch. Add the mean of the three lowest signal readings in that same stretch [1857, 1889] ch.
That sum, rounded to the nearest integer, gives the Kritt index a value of 1130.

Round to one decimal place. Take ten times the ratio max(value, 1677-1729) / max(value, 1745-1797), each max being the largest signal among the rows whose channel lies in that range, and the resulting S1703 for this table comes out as 9.4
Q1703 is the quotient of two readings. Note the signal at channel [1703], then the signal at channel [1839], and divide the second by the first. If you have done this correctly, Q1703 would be 1.04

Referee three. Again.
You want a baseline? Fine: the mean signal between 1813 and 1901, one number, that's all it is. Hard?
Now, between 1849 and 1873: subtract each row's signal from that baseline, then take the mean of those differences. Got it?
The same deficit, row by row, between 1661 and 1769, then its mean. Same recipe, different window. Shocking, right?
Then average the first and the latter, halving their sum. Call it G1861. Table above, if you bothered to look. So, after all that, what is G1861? -1.2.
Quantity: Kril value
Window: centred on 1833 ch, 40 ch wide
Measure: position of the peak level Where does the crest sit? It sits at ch 1827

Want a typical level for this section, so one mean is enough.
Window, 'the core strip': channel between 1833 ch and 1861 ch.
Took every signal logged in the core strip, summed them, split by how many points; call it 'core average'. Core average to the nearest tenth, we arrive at 33.7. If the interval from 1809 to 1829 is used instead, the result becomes 31.6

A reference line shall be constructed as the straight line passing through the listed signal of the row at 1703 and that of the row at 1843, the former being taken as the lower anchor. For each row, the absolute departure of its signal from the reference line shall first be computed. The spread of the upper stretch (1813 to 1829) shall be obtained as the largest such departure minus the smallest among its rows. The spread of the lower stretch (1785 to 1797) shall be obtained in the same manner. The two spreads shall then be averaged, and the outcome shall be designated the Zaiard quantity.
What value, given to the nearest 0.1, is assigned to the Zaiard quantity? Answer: 2.7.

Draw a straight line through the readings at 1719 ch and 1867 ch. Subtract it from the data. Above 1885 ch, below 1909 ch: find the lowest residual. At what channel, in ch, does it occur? 1899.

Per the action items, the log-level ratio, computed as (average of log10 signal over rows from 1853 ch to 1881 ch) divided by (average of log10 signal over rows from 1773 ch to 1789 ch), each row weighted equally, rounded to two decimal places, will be 0.99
